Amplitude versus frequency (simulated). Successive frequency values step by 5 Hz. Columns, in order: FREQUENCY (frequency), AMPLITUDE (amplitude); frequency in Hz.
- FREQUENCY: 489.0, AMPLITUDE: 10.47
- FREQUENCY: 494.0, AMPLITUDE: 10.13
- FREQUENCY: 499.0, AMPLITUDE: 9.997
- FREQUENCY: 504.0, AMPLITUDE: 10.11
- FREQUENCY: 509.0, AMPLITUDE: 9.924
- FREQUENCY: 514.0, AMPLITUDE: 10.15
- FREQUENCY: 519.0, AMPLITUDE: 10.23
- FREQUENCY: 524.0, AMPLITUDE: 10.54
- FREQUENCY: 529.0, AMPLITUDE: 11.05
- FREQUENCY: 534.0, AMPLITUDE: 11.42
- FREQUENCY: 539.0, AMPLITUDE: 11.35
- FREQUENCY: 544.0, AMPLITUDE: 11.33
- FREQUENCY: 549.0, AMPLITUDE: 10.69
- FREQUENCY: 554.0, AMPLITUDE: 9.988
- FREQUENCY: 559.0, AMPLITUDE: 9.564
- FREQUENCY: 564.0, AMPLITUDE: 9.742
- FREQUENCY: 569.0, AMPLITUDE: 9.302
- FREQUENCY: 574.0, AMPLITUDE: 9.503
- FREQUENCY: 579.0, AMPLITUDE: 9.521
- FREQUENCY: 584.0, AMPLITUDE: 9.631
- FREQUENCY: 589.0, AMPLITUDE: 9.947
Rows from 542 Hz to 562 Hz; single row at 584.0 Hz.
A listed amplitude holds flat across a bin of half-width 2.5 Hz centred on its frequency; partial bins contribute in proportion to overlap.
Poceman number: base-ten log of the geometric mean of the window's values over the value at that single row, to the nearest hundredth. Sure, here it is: 0.03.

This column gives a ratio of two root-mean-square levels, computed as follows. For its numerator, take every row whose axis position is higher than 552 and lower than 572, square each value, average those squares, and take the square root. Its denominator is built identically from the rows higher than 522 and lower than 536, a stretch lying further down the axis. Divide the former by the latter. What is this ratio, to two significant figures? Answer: 0.88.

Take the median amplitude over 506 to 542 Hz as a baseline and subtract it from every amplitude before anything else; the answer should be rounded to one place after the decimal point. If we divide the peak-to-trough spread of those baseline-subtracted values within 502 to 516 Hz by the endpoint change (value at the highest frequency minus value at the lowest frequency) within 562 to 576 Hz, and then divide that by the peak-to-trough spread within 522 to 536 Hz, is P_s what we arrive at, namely -1.1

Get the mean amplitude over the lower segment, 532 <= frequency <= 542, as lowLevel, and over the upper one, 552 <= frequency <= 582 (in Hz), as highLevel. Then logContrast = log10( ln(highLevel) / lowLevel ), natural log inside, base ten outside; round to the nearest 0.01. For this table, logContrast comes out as -0.70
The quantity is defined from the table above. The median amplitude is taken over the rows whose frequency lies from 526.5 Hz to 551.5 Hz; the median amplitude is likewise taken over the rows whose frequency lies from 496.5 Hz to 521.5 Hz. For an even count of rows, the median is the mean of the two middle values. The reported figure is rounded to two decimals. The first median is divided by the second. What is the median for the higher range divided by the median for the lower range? 1.12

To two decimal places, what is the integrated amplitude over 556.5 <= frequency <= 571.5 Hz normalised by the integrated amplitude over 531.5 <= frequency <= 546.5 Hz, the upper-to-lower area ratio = 0.84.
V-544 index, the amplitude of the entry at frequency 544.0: 11.33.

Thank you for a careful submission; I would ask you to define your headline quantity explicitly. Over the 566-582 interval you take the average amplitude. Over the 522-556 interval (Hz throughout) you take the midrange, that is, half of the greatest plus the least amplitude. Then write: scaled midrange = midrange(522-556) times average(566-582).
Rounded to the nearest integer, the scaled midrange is 101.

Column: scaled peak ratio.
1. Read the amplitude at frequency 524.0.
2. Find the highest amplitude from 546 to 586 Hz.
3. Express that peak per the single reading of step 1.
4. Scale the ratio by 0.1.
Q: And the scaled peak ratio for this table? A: 0.101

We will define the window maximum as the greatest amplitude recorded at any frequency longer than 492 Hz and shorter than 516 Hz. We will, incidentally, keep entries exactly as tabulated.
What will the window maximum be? 10.15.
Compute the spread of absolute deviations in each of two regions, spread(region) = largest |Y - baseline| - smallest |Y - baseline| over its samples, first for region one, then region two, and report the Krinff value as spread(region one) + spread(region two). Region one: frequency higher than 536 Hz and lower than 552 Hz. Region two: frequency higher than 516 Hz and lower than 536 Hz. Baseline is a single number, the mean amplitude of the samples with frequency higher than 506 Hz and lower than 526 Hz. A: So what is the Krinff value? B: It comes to 1.85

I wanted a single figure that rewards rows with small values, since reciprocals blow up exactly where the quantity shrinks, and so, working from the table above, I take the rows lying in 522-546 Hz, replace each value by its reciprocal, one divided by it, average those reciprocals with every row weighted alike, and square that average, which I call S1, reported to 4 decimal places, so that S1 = 0.0081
